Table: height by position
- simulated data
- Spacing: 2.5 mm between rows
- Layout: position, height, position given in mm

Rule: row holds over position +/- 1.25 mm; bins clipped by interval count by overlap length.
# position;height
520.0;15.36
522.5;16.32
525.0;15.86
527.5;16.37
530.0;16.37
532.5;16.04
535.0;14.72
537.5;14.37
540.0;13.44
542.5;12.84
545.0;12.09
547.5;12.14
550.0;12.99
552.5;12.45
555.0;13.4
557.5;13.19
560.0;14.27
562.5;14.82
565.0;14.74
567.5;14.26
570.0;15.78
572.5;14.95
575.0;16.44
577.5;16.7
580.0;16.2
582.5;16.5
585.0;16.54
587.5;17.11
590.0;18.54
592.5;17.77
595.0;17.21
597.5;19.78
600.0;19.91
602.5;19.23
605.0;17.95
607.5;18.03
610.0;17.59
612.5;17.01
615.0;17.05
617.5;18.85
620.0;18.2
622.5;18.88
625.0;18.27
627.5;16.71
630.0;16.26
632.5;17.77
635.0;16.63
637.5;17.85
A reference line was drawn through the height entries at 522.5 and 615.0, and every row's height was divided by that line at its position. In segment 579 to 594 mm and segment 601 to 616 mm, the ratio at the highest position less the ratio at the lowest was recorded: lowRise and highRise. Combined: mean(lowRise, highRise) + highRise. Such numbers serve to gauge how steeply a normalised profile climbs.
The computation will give -0.16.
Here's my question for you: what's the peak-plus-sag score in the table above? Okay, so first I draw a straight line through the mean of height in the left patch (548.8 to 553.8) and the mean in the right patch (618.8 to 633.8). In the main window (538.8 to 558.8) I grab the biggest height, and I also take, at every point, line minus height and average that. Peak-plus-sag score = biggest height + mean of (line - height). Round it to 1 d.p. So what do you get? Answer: 13.2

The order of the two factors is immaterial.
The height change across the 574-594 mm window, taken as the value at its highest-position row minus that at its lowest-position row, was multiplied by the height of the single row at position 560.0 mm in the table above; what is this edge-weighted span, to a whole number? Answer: 19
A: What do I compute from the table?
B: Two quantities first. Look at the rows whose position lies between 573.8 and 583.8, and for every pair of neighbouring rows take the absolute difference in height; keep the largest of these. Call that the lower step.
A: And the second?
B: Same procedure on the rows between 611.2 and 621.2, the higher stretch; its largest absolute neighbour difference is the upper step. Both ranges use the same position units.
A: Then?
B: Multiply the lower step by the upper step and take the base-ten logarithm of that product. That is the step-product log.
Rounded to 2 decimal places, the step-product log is -0.05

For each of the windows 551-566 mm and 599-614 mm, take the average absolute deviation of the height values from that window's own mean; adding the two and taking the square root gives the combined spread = 1.29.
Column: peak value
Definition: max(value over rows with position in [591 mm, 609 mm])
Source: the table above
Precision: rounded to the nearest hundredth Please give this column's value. 19.91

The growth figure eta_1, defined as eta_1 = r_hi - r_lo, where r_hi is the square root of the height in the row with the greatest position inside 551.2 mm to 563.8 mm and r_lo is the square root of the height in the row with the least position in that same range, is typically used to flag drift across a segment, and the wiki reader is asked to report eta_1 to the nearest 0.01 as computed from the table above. 0.32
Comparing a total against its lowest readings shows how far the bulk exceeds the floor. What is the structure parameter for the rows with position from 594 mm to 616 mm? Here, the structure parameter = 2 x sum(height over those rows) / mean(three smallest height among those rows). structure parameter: 19.2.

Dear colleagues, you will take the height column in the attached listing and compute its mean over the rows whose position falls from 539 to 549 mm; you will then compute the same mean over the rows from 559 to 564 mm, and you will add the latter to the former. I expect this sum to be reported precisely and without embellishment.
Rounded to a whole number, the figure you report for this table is 27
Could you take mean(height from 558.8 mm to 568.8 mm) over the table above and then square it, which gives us 211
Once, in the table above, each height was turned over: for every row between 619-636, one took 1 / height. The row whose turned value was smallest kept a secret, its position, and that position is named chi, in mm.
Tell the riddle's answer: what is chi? 622.5 mm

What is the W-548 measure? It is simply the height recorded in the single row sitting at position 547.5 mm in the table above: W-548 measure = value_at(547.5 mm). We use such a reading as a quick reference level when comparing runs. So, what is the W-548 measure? 12.14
